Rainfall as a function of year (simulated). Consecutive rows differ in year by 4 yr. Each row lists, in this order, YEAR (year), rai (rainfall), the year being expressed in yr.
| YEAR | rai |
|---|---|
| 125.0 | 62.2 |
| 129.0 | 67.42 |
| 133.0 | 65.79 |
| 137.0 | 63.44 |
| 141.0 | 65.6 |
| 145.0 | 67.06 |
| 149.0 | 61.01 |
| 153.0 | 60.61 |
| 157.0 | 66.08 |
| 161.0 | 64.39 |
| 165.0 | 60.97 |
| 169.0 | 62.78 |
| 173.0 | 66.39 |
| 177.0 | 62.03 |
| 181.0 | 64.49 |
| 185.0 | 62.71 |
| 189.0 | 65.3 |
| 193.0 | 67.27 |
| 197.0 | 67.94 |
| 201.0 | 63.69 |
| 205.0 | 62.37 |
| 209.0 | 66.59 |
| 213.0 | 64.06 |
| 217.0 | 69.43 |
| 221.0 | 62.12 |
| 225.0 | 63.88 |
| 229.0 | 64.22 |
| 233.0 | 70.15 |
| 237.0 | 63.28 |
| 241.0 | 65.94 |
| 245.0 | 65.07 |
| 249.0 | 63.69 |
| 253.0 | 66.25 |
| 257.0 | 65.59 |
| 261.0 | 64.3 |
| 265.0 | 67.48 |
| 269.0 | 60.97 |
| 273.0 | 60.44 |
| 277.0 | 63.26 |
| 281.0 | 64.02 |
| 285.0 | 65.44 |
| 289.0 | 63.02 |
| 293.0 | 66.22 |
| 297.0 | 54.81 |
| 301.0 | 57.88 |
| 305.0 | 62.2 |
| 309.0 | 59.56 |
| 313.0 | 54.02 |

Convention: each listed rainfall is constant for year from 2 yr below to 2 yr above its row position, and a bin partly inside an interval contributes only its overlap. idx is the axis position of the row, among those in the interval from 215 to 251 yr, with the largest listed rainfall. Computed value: 233.0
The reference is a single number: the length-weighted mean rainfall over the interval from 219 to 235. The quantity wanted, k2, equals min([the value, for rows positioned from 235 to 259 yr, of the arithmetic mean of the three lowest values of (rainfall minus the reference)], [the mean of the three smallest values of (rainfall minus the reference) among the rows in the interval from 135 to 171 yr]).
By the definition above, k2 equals -4.2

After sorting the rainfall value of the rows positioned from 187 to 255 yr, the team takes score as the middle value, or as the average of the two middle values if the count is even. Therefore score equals 65.1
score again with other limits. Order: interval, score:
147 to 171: 61.9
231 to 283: 64.3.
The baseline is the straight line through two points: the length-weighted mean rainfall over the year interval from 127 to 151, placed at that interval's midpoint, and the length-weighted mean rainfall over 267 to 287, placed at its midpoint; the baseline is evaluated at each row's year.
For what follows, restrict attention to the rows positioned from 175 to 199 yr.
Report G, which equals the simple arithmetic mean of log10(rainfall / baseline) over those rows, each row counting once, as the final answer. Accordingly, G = 0.004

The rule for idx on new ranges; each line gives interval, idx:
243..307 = 265.0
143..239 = 233.0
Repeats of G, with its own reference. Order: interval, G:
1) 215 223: 0.013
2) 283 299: -0.003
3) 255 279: 0.004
